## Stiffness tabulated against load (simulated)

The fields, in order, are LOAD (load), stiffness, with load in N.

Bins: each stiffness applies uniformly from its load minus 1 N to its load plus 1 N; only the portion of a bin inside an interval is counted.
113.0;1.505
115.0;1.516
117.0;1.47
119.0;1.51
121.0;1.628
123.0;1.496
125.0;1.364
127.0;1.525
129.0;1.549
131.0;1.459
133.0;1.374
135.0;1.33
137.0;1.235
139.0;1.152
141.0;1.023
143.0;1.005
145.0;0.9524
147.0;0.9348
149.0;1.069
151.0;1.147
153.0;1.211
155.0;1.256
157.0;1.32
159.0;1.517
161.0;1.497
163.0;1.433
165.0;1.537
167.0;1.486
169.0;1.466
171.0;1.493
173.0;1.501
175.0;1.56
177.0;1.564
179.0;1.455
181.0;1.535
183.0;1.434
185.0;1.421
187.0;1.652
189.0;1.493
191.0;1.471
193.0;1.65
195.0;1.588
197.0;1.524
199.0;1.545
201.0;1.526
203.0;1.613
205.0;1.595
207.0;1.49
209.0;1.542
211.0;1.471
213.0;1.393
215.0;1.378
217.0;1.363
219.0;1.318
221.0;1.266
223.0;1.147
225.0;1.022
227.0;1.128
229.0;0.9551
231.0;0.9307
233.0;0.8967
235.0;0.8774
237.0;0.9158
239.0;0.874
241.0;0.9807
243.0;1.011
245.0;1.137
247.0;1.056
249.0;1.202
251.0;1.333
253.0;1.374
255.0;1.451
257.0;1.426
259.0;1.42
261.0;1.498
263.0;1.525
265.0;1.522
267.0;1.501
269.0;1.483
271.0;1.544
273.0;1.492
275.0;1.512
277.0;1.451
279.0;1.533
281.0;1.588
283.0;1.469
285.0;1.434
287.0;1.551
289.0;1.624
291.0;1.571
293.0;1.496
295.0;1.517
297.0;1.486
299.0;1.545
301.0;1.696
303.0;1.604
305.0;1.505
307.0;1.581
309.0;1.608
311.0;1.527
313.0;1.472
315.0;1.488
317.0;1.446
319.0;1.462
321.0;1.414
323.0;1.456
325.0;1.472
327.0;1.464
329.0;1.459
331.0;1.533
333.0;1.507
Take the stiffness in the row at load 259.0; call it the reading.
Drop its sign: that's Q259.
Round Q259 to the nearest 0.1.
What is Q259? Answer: 1.4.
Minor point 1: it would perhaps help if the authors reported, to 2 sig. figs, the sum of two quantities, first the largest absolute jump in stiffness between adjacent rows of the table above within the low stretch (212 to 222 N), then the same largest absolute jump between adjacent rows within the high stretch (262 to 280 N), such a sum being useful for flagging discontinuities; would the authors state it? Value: 0.13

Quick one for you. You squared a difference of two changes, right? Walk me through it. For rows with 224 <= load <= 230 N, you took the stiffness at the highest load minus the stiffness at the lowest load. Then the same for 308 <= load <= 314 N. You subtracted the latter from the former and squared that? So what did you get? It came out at 0.005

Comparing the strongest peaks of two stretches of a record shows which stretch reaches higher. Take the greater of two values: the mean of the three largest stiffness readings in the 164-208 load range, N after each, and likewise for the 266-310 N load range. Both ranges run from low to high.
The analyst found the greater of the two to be 1.64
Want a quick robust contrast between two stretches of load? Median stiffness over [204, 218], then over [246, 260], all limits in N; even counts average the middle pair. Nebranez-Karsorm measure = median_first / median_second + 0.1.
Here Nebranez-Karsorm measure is 1.17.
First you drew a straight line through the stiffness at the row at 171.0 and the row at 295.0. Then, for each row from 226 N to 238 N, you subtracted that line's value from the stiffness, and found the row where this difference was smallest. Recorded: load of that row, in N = 235.0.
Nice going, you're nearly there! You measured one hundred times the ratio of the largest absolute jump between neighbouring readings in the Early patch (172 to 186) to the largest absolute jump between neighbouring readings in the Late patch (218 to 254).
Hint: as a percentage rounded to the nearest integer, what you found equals 63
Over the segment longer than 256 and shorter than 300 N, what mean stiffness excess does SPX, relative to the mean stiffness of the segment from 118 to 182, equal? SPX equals 0.1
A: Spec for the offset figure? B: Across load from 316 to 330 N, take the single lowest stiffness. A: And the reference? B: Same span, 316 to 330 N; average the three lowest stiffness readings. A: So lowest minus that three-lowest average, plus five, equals 4.98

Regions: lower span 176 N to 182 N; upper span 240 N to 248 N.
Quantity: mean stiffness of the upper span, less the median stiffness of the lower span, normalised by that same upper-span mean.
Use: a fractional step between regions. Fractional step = -0.47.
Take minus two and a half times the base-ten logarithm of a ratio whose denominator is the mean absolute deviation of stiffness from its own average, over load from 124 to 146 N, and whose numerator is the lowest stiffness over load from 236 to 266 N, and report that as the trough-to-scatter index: -1.7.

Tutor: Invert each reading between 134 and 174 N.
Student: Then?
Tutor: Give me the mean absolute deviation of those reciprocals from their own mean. 0.117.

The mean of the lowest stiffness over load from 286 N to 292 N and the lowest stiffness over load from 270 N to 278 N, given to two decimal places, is 1.50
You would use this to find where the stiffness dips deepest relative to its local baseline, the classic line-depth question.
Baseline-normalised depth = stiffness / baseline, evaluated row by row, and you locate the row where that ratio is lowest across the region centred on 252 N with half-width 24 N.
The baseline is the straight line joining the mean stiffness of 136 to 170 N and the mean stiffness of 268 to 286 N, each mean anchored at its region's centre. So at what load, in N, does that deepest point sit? 239.0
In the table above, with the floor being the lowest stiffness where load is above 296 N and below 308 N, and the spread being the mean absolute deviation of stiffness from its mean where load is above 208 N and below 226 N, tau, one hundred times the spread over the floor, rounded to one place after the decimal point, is 8.0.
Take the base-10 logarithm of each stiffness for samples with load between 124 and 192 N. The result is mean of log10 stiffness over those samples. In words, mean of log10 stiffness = 0.13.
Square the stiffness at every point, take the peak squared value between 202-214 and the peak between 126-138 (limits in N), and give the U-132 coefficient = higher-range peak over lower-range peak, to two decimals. 1.08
